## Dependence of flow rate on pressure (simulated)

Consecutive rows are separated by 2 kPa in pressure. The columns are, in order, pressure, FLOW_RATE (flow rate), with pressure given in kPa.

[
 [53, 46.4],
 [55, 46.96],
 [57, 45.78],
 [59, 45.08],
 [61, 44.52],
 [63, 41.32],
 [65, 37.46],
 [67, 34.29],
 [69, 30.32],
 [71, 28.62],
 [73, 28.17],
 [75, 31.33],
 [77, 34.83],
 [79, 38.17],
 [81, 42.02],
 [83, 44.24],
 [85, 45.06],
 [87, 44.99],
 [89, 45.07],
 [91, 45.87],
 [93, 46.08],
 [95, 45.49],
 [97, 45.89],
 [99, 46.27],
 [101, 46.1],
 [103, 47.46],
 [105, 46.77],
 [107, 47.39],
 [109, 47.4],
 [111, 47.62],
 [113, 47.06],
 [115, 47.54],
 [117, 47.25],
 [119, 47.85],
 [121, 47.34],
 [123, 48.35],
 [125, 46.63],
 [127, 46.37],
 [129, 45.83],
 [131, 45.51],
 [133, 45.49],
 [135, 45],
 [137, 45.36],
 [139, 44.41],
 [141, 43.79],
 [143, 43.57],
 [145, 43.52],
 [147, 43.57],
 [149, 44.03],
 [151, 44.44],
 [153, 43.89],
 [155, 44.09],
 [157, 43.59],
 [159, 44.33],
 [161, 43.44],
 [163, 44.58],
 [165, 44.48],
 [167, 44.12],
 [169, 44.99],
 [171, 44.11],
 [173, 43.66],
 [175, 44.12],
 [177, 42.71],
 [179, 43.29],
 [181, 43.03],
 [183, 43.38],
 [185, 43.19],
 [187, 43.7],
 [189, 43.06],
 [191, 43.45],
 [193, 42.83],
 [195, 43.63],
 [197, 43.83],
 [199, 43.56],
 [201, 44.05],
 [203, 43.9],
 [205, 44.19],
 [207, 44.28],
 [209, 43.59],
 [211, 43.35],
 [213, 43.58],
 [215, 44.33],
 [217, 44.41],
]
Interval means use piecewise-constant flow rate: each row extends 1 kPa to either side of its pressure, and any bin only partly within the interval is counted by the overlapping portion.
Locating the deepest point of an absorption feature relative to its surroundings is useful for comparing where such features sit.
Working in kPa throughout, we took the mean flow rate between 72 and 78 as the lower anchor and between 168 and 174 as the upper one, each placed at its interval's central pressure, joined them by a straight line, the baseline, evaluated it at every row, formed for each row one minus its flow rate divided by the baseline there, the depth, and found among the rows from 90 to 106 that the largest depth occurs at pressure 105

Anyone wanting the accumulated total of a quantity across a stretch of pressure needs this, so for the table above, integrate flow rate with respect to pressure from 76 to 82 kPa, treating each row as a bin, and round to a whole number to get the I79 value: 230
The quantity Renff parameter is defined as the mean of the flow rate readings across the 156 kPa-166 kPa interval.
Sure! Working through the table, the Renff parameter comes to 44.1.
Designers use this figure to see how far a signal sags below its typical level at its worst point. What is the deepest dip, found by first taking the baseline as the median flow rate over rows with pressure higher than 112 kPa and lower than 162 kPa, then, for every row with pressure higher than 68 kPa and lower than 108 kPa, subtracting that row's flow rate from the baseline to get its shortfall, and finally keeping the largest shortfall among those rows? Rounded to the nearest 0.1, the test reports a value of 16.8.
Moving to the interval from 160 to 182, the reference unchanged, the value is 2.3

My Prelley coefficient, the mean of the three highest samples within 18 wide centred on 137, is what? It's 46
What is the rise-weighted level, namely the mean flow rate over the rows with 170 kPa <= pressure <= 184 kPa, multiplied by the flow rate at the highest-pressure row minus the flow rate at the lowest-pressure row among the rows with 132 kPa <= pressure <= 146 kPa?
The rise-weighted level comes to -86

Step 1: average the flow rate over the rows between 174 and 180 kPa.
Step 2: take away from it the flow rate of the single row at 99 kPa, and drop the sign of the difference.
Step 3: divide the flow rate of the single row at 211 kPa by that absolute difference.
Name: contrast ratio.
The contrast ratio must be 15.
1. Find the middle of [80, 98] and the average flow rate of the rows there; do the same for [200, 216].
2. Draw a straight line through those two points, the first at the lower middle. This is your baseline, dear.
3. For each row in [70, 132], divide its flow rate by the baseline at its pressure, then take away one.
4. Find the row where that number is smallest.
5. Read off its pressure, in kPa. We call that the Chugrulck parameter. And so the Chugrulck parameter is 73 kPa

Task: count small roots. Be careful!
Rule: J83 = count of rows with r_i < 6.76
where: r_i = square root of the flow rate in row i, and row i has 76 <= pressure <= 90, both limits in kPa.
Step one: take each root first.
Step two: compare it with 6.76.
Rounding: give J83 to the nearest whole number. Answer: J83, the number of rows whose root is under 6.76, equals 7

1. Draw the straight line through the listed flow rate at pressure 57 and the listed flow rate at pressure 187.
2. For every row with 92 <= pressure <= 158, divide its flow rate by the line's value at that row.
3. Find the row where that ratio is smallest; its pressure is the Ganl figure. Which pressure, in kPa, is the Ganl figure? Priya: 145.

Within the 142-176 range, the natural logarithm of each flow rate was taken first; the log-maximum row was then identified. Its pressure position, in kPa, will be 169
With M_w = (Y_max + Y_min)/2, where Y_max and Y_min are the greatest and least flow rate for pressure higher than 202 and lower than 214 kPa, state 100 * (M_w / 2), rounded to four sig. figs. 2191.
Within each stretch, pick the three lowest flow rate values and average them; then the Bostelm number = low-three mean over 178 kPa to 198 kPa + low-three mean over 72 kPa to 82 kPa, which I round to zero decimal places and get 74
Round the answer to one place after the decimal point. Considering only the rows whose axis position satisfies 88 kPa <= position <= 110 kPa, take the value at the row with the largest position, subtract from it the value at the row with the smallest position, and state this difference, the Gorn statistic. 2.3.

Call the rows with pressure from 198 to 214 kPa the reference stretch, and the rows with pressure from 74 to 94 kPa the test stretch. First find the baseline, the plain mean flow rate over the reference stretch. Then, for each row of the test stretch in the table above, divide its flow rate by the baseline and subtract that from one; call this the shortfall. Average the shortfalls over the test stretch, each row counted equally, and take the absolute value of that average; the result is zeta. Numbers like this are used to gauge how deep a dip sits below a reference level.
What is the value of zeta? 0.047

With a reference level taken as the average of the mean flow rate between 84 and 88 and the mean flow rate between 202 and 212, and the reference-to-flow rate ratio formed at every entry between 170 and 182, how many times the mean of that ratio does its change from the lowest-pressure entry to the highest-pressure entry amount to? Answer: 0.025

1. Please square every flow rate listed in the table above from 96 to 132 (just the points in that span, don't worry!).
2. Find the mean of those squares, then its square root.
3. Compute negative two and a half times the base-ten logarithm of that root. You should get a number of -4.18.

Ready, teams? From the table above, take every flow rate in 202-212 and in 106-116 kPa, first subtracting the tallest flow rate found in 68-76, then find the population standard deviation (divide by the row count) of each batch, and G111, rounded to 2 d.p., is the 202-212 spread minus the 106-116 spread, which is 0.16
